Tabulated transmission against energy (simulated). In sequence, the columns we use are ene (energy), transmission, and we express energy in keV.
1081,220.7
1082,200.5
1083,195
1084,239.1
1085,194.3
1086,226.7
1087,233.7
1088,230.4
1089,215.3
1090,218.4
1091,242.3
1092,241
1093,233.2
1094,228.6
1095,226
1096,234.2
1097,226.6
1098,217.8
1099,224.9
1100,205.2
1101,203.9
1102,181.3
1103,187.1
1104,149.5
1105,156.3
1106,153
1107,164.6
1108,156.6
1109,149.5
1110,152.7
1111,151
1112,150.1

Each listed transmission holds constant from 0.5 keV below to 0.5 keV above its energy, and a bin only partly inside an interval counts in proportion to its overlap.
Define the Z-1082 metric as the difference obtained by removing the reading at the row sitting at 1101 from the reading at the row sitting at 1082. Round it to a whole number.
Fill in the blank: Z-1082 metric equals -3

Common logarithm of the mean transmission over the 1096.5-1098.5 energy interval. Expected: 2.35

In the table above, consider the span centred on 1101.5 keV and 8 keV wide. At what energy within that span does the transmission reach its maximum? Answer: 1099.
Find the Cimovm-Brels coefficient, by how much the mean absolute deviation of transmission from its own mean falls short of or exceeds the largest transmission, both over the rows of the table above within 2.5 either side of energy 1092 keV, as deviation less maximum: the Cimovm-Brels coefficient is -235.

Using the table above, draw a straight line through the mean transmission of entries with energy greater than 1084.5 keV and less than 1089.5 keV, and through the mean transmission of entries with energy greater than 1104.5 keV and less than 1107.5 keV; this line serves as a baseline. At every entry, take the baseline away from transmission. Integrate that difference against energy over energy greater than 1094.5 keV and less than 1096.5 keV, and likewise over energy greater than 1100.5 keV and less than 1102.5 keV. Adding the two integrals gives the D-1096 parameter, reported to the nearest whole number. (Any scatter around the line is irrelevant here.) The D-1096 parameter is 115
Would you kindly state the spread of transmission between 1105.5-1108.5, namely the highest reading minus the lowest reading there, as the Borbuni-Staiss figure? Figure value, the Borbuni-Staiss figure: 12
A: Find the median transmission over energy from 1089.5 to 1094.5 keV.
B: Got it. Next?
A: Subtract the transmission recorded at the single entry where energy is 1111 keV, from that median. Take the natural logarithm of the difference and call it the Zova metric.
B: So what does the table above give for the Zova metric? 4.41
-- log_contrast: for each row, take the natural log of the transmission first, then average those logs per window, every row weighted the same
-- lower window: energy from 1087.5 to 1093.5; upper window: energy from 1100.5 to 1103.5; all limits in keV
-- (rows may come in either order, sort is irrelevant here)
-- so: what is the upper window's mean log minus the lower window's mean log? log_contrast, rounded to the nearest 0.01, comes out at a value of -0.19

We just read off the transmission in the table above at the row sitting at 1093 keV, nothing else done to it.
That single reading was 233.2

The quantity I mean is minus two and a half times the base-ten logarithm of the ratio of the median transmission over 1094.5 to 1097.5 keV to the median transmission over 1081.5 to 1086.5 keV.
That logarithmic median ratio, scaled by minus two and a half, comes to -0.13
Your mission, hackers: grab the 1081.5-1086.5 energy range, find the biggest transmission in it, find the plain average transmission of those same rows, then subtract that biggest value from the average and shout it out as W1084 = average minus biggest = -28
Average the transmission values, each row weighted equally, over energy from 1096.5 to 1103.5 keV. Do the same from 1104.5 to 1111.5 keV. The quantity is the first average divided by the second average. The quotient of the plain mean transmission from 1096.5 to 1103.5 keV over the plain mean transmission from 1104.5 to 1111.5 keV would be 1.34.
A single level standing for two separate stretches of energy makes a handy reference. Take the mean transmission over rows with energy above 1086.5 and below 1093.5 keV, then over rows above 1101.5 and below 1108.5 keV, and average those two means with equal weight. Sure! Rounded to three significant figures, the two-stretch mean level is 197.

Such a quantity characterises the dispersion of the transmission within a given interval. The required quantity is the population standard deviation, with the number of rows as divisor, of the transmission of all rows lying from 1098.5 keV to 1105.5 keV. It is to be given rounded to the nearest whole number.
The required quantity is 25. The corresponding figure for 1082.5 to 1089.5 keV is 17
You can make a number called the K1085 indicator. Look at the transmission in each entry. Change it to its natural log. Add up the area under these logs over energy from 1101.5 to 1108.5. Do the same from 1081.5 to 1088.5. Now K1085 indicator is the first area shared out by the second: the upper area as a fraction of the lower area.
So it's 0.948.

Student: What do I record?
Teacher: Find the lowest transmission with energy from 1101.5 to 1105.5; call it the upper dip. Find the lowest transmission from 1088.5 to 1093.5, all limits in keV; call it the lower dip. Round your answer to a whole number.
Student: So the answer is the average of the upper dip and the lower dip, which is 182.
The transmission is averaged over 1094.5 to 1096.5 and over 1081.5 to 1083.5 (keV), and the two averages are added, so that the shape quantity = 428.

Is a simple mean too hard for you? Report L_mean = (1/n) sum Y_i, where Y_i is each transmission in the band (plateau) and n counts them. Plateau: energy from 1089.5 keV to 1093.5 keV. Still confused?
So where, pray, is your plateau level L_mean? 234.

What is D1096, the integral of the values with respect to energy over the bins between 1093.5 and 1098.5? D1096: 1133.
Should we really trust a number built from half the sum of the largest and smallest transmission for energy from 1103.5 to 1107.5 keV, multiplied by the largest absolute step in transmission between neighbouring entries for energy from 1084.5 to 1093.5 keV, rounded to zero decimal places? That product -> 5088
